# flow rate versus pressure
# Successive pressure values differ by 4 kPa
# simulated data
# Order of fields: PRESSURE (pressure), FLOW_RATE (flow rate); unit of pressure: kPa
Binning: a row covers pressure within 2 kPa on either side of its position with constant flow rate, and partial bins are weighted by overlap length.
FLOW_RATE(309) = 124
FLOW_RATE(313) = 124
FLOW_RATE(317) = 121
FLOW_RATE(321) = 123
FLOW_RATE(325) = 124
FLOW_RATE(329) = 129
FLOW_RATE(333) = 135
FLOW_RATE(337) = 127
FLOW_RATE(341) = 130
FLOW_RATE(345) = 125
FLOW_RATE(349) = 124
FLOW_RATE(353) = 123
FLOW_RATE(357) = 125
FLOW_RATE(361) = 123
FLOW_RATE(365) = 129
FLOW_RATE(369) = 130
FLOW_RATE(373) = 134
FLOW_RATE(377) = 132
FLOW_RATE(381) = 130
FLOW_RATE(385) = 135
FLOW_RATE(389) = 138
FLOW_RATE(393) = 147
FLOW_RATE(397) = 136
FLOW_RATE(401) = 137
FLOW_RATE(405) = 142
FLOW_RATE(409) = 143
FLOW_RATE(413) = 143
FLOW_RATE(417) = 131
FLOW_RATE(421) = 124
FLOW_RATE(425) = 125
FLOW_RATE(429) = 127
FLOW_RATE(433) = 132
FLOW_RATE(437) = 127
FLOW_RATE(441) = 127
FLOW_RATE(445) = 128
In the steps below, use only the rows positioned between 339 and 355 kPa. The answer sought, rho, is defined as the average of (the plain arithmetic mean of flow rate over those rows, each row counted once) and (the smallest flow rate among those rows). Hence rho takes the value 124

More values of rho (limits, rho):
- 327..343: 129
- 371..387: 131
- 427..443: 128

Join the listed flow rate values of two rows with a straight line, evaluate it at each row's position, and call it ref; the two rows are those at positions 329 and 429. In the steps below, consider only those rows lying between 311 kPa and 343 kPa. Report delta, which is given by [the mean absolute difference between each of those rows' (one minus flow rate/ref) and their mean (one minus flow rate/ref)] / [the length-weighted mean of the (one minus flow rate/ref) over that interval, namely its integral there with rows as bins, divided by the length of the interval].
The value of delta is 2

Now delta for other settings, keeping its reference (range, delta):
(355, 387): -2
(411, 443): -2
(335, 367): 1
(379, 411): 0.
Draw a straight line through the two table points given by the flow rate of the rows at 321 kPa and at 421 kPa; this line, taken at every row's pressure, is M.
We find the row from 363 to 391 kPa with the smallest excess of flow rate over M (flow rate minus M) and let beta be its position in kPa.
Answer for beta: 365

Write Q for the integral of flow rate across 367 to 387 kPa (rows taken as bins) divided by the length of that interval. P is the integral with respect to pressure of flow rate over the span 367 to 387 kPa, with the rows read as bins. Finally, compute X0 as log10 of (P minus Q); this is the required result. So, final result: 3.40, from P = 2644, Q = 132.2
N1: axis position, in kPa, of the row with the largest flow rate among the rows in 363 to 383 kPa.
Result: 373 kPa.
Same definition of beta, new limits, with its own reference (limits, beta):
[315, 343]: 317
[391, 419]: 417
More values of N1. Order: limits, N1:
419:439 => 433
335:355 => 341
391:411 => 393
